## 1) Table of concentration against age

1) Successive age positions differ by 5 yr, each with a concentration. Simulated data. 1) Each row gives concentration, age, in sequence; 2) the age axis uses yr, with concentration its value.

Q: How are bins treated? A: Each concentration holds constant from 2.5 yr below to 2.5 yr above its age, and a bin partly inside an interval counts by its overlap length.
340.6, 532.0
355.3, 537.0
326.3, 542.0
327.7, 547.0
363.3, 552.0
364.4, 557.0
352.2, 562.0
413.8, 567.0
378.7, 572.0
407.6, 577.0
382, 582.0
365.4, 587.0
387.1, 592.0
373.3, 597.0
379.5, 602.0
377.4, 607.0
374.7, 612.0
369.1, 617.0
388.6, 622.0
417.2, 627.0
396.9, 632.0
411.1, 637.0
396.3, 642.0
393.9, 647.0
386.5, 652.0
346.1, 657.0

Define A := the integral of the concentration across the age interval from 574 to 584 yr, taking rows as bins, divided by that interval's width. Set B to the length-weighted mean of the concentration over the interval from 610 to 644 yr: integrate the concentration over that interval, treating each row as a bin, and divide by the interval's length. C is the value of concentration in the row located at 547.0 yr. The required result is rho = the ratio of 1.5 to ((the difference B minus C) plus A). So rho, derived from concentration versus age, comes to 0.0033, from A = 395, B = 394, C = 327.7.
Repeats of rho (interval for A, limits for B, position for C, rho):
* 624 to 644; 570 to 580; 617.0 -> 0.0035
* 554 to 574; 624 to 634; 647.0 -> 0.0038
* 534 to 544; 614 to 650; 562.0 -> 0.0039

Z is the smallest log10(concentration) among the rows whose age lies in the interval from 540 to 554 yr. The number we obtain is 2.51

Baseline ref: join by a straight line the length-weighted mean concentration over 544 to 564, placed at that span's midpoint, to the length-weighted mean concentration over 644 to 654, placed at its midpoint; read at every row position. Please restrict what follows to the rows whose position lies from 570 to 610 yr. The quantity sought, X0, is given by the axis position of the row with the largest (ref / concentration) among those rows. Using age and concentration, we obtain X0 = 587.0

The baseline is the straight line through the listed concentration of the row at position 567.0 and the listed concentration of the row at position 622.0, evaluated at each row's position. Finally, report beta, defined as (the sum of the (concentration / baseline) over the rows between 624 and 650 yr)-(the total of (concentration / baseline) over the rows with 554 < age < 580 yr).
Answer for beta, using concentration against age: 0.6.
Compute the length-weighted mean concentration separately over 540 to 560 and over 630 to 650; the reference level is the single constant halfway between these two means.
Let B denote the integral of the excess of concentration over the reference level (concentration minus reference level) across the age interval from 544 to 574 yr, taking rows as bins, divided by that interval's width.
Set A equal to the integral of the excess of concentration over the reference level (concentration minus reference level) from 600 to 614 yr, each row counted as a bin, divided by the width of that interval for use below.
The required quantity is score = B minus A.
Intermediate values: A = 5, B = -7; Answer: -11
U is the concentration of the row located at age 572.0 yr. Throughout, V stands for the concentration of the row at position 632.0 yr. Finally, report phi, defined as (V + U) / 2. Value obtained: 388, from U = 378.7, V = 396.9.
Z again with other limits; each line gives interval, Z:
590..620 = 2.57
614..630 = 2.57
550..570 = 2.55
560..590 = 2.55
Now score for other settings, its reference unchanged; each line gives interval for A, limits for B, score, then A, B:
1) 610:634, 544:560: -38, 17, -22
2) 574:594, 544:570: -21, 13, -9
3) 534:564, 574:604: 34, -25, 10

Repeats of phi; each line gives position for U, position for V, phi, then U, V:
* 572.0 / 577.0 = 393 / 378.7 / 407.6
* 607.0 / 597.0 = 375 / 377.4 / 373.3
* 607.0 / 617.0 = 373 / 377.4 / 369.1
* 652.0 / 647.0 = 390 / 386.5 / 393.9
